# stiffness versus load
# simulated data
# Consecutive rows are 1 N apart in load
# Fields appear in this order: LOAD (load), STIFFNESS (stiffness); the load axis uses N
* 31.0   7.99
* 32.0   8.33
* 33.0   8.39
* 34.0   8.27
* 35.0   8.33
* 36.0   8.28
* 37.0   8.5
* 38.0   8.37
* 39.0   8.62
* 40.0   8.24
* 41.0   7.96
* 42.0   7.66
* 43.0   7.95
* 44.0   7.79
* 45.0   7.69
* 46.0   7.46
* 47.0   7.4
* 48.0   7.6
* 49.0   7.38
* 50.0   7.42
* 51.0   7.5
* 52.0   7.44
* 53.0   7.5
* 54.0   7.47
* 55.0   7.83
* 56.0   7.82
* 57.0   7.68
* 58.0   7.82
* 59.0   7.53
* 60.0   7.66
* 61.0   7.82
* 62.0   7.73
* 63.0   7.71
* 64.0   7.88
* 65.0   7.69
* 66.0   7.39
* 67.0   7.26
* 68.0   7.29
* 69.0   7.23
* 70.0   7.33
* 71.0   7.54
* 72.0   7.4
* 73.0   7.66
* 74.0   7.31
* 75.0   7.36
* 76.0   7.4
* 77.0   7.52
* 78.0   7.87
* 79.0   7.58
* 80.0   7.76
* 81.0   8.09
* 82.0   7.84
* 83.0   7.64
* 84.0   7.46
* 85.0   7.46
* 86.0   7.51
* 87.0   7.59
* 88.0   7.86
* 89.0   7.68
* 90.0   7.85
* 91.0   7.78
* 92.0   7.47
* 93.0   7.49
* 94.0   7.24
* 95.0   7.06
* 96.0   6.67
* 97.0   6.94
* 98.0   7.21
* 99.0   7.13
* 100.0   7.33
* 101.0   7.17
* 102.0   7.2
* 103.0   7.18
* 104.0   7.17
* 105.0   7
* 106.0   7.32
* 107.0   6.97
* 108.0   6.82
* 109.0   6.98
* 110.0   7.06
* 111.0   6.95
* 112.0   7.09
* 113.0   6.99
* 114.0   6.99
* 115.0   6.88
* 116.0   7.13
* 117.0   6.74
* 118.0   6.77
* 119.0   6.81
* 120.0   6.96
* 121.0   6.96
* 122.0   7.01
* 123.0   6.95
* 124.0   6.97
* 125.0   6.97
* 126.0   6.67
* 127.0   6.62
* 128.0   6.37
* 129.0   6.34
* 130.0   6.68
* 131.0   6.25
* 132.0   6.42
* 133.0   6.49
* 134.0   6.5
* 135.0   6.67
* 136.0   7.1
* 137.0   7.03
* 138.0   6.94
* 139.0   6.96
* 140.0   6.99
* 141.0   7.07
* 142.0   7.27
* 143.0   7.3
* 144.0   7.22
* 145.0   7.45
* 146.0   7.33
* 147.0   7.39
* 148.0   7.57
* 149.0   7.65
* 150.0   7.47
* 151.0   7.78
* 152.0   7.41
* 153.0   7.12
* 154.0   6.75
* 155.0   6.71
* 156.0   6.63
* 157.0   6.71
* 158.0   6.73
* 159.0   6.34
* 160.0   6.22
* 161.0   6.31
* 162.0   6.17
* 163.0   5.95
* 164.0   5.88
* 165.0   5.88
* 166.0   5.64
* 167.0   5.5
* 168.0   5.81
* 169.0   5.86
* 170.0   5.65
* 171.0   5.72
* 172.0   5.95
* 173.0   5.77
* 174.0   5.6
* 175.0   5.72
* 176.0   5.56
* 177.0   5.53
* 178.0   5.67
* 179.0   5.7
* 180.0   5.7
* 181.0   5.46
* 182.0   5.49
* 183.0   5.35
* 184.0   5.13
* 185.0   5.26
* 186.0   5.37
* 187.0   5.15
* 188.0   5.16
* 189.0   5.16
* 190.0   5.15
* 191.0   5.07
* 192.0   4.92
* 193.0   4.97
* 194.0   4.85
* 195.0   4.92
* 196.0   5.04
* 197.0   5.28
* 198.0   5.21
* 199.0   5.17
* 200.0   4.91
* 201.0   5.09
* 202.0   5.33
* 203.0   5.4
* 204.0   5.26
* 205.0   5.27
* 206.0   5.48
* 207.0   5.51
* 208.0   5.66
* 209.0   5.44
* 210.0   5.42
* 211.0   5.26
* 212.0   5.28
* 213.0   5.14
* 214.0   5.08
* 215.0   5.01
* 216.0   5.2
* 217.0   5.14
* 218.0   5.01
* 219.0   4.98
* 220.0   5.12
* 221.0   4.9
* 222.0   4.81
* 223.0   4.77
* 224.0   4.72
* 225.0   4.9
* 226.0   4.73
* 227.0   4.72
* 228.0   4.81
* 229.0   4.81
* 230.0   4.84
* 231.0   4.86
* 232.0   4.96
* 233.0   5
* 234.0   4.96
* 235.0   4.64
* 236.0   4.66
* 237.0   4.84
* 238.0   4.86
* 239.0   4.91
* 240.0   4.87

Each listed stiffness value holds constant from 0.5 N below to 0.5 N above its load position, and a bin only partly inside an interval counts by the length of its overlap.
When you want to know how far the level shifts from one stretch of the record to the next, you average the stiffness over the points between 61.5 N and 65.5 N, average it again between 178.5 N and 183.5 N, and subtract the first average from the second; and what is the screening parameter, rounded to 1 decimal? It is -2.2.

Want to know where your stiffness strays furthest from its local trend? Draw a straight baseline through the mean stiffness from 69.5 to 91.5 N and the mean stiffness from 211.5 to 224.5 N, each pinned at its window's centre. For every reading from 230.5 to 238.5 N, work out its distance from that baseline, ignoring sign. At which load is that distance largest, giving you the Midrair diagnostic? 233.0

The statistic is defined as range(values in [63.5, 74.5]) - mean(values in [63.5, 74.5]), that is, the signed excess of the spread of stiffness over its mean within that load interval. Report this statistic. -6.8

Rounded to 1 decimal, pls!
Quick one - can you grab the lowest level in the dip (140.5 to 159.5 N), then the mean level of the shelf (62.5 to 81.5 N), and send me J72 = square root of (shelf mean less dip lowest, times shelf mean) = 3.0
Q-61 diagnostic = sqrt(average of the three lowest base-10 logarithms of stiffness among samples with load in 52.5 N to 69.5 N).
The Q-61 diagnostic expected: 0.928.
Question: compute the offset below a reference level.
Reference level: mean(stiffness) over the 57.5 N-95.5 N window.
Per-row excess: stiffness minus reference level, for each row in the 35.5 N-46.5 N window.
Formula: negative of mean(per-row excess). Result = -0.5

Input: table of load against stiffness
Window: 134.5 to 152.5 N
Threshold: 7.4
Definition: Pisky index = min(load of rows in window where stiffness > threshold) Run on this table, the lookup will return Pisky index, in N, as 145.0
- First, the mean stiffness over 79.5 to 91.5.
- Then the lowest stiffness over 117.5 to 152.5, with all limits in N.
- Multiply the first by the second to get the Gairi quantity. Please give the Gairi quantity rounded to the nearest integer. 48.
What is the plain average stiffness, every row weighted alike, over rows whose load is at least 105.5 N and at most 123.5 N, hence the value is 7.0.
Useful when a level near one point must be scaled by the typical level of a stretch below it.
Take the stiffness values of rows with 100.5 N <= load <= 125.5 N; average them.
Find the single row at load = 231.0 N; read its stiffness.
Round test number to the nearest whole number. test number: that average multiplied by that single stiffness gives 34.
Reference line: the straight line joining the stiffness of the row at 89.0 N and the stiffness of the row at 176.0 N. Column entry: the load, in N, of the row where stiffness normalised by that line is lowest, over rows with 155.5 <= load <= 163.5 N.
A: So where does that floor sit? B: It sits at 163.0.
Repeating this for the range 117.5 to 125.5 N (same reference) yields 118.0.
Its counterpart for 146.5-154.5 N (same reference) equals 154.0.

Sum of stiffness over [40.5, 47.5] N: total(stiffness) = 54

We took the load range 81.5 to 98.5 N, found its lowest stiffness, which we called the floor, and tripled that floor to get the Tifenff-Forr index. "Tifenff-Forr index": 20.0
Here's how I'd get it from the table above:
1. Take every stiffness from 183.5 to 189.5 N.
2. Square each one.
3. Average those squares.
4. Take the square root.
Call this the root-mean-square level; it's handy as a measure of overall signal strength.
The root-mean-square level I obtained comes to 5.2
